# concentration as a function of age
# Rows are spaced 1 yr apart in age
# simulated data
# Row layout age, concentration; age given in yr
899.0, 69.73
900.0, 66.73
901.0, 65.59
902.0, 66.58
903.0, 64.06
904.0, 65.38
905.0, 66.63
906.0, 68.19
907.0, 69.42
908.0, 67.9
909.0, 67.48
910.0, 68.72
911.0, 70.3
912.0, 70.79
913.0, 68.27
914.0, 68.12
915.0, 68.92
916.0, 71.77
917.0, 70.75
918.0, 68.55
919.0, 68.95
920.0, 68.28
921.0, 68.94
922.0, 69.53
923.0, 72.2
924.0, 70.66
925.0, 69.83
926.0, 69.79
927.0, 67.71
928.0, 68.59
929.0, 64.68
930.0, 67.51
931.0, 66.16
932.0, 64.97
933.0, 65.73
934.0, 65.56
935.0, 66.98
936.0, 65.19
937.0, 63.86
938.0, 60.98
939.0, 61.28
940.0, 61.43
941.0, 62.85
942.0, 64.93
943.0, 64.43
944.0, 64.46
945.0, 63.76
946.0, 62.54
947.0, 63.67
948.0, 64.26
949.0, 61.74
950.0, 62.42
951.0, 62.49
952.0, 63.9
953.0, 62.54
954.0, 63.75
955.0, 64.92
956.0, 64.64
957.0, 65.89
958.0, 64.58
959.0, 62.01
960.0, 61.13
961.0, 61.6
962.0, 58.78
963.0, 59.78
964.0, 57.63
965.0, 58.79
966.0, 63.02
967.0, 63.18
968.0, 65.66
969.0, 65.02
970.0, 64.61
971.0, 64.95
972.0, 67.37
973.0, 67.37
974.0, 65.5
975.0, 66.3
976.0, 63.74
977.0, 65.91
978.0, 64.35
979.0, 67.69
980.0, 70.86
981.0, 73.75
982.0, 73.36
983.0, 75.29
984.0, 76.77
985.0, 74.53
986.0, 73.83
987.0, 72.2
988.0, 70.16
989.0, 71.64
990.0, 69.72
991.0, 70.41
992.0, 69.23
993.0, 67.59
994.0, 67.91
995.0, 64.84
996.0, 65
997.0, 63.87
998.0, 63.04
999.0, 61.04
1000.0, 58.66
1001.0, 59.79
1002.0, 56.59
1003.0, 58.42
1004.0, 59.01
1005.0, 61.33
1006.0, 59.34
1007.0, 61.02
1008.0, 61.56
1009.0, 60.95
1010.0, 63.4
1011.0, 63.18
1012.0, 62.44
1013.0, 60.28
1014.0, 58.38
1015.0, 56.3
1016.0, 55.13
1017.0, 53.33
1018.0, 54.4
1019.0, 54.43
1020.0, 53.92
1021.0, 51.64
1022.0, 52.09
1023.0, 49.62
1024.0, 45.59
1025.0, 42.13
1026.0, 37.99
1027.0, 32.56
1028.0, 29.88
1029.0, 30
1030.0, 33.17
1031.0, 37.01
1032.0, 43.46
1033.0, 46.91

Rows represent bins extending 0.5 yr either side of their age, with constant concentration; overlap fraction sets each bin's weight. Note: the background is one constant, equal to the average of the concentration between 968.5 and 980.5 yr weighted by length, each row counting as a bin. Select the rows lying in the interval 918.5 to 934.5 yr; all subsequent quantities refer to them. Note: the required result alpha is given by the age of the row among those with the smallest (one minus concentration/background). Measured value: 923.0 yr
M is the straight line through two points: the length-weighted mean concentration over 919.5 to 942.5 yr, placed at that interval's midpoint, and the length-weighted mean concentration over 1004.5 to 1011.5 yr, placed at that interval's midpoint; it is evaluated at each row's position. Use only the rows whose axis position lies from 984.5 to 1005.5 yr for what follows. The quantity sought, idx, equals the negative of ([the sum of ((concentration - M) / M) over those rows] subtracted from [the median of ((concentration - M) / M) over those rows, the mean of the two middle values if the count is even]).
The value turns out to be 1.1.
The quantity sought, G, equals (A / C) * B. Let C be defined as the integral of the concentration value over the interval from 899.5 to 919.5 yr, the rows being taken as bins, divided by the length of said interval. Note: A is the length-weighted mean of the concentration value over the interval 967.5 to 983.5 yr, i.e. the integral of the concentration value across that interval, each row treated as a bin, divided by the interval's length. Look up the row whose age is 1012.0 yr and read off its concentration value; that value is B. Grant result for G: 62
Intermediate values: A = 68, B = 62.44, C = 68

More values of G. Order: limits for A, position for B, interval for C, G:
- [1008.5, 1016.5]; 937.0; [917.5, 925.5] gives 55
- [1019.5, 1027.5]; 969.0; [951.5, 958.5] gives 46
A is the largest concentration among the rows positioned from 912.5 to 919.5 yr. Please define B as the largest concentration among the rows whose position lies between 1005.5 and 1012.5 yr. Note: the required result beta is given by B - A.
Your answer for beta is -8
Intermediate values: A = 71.77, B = 63.4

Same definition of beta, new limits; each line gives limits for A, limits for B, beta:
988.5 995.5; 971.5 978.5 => -4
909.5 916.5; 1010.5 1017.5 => -9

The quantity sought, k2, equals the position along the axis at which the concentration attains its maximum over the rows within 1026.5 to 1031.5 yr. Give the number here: 1031.0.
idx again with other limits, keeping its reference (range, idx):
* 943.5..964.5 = -0.7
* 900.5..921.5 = 0.2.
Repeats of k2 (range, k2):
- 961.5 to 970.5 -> 968.0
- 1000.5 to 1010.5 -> 1010.0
